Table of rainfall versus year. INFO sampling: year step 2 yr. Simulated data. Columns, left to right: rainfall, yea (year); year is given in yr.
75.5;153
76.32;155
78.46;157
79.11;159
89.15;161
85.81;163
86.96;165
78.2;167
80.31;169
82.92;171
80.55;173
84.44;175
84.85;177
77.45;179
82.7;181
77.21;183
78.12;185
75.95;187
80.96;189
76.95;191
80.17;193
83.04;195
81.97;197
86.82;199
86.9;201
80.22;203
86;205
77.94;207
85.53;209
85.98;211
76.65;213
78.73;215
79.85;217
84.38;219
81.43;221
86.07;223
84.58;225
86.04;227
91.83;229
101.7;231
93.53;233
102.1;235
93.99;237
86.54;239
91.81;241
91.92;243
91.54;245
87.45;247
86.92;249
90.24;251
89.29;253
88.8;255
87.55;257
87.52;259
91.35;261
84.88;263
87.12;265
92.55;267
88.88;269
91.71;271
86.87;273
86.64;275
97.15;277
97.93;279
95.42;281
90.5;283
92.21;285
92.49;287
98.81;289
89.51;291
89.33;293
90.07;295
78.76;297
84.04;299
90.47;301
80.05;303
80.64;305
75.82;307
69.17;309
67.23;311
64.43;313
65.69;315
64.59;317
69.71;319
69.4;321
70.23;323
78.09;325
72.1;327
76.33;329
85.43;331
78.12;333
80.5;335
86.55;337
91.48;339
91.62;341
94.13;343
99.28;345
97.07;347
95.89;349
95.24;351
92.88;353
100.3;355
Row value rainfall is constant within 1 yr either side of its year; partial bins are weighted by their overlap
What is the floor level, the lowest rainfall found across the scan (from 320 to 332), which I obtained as 69.4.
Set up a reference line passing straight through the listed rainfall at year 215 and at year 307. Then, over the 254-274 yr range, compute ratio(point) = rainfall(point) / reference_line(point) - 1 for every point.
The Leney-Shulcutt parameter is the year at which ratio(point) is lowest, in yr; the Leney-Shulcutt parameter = 263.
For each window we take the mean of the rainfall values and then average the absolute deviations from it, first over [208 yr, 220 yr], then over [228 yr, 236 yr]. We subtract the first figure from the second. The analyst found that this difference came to 1.2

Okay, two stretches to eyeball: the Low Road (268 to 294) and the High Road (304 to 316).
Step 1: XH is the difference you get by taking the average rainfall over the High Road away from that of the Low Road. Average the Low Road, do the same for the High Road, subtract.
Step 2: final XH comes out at 22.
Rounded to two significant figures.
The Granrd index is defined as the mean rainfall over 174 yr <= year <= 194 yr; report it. 80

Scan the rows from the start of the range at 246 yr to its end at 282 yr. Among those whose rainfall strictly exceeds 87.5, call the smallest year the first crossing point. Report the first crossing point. 251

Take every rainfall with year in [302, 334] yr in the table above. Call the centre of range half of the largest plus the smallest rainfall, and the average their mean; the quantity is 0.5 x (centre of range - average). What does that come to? 1.0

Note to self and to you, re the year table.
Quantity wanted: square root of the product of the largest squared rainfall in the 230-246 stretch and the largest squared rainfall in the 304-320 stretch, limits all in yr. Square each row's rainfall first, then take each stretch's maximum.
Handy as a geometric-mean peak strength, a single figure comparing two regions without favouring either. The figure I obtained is 8233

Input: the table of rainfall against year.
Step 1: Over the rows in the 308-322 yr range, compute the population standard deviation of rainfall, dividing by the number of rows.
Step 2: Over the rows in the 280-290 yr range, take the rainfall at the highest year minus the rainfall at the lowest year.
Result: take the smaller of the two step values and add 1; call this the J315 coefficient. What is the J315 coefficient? 3.1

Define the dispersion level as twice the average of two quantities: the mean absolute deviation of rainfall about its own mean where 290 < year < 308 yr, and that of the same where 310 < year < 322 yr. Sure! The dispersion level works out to 6.87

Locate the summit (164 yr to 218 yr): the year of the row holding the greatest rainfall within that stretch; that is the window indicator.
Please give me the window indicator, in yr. 165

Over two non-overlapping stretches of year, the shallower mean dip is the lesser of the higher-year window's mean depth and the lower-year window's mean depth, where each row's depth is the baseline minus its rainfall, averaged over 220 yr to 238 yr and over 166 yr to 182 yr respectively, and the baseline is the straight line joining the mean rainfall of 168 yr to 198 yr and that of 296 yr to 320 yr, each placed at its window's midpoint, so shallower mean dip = -13.1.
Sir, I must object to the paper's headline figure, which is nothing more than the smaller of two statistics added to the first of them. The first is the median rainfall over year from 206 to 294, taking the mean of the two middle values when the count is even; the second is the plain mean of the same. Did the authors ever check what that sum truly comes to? 178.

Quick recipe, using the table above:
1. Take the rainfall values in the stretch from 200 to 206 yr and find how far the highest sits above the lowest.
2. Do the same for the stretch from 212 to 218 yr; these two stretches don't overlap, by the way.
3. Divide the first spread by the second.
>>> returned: 2.1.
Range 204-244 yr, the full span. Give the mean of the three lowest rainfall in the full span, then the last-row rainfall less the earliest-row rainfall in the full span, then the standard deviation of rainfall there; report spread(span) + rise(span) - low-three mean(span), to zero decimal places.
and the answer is -65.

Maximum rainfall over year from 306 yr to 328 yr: 78.09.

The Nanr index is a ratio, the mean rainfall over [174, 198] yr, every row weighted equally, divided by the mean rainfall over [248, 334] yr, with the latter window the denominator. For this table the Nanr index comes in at 0.96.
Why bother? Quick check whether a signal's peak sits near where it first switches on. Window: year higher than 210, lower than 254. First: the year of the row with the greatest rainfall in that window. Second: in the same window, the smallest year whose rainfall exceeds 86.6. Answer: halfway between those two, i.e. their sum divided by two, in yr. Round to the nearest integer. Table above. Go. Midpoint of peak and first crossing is 232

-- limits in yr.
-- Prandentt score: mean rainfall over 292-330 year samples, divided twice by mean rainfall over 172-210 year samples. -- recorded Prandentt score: 0.0114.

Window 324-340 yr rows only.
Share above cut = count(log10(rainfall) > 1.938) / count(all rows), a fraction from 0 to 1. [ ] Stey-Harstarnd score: 0.1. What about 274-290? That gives 0.9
